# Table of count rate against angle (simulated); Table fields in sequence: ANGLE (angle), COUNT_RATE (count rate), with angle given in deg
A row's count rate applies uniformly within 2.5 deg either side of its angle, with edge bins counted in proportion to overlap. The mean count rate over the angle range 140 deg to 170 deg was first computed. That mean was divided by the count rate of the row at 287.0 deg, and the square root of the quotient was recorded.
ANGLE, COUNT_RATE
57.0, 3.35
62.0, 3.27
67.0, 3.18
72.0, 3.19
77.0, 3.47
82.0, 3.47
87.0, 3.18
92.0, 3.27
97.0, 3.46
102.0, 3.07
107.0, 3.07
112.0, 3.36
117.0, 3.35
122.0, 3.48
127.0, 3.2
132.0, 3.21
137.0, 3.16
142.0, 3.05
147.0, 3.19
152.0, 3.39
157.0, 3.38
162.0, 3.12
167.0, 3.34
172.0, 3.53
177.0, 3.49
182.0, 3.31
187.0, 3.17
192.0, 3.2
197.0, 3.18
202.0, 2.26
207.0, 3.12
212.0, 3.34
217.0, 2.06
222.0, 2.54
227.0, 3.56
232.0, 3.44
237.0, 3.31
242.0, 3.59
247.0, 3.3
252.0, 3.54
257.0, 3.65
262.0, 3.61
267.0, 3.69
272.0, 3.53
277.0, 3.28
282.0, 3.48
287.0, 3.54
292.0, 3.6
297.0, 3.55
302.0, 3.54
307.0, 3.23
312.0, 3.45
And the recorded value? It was 0.96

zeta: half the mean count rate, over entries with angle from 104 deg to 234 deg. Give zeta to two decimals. 1.59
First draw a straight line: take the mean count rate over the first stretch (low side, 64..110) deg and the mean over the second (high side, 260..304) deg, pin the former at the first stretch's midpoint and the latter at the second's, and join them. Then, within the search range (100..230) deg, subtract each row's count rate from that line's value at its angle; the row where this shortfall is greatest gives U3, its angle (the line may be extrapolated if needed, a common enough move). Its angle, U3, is 217.0 deg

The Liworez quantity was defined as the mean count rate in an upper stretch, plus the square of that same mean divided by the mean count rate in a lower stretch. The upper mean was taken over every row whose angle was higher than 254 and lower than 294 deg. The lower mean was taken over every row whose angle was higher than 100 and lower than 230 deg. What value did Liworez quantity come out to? 7.5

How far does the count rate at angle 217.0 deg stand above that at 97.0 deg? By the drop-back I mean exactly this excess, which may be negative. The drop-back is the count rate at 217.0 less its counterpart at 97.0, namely -1.4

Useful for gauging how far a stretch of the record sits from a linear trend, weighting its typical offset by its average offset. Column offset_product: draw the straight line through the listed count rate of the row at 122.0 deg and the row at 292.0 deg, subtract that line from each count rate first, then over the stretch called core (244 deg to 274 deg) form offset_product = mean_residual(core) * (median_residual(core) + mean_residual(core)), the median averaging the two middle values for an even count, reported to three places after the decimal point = 0.001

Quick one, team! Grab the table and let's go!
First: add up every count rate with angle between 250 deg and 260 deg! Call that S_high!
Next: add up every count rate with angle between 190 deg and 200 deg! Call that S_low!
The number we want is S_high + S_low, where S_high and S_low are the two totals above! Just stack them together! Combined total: 13.6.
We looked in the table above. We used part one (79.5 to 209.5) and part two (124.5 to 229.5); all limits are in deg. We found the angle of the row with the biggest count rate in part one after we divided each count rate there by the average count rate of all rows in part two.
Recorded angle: 172.0 deg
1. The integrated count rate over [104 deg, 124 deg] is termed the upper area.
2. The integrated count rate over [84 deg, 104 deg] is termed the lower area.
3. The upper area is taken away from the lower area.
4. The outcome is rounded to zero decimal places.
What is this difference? -1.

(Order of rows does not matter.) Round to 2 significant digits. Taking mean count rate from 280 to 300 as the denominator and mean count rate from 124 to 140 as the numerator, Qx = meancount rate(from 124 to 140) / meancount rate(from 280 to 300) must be 0.90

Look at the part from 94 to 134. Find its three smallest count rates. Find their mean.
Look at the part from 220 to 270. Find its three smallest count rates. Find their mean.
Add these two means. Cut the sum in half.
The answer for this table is 3.08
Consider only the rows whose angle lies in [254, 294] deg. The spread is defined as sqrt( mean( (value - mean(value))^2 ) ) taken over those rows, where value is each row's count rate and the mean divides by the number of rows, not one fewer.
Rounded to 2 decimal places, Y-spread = 0.12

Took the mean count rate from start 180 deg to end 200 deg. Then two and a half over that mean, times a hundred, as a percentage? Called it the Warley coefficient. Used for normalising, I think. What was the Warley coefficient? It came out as 78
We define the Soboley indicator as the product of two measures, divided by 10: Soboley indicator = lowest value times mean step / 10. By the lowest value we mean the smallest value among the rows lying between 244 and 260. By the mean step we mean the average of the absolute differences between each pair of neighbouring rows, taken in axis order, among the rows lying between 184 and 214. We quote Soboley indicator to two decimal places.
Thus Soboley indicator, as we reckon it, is 0.14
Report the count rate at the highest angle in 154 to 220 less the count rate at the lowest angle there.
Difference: -1.3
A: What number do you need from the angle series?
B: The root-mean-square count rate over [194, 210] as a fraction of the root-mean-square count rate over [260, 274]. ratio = 0.80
